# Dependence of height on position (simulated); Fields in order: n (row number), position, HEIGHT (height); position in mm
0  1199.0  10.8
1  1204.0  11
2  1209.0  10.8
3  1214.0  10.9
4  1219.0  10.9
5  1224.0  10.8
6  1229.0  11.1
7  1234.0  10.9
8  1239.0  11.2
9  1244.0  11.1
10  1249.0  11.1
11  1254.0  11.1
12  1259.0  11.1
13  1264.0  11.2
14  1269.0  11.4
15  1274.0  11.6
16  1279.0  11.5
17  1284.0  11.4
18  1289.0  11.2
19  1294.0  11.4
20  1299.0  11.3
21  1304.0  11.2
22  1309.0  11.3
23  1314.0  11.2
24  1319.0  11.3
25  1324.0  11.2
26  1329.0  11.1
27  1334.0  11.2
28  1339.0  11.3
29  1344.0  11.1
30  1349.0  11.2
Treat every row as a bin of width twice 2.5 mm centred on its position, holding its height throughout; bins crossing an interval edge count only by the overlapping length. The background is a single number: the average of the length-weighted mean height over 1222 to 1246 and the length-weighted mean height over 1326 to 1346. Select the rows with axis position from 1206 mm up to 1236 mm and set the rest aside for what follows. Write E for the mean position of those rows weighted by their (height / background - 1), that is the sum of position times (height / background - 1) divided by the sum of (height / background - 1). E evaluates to 1219.4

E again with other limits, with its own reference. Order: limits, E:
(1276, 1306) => 1288.6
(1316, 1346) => 1329.0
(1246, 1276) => 1271.2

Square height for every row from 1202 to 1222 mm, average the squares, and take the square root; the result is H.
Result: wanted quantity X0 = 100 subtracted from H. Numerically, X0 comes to -89.1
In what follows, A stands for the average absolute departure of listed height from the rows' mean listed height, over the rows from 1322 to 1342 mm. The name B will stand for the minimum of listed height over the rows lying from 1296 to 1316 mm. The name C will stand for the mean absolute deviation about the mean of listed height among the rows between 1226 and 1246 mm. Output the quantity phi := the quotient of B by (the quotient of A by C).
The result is 20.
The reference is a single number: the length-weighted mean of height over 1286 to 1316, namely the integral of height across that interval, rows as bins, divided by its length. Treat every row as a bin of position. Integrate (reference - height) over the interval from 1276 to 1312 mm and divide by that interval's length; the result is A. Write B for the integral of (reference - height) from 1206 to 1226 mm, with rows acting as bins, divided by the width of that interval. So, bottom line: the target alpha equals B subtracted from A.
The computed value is -0.48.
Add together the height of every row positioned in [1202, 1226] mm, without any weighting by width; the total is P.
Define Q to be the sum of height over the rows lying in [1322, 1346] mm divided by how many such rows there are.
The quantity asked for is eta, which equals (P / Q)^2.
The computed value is 23.7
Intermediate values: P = 54.4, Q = 11.2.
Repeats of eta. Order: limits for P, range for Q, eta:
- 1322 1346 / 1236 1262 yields 25.3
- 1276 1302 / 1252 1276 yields 25.4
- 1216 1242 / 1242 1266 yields 24.4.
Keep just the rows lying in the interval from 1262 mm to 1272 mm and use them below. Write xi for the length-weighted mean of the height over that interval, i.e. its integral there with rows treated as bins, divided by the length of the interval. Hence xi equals 11.32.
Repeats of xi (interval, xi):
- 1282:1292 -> 11.30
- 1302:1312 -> 11.25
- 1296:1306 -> 11.26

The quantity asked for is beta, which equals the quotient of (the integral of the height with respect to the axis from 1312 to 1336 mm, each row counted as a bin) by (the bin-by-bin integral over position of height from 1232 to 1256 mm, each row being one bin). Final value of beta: 1.01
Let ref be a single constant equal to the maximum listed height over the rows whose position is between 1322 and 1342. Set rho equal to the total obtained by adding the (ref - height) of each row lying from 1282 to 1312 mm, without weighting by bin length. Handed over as 0.0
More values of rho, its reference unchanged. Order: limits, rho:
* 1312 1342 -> 0.5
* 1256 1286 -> -0.4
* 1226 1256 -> 1.3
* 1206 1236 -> 2.4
